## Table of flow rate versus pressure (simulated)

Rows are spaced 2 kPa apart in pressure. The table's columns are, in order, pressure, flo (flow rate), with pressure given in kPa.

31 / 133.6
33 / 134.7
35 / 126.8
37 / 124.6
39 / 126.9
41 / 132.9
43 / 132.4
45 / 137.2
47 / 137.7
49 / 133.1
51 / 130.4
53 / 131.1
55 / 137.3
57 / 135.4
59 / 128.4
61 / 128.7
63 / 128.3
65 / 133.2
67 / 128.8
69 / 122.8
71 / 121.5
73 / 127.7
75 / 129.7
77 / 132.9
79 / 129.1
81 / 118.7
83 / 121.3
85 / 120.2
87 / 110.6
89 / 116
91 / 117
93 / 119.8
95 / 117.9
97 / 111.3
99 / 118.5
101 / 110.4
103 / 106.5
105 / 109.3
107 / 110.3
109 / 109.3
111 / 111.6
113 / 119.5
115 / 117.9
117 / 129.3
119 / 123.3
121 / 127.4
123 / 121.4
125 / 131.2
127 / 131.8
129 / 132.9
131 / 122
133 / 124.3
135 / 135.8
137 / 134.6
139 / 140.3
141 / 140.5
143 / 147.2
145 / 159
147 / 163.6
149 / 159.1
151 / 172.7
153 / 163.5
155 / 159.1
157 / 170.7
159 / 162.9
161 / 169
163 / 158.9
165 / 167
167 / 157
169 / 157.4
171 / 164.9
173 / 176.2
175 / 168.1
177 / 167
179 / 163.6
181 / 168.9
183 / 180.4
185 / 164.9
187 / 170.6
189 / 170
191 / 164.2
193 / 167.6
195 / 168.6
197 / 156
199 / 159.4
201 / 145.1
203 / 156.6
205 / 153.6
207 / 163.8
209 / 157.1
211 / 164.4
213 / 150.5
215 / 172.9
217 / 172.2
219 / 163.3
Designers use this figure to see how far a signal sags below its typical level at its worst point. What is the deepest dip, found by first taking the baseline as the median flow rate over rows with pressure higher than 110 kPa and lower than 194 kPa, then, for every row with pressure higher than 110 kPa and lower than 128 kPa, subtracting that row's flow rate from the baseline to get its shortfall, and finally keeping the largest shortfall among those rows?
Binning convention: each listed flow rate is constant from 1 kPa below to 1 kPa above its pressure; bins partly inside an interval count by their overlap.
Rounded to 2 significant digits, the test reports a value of 47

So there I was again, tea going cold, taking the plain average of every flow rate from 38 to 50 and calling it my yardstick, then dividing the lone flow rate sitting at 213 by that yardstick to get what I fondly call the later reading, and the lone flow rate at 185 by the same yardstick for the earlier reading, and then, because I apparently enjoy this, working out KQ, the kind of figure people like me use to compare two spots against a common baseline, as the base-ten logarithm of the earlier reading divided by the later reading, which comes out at 0.040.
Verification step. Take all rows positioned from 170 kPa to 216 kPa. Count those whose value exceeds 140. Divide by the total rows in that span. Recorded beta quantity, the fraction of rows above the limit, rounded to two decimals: 1.00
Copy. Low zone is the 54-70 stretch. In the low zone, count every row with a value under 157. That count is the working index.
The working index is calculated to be 8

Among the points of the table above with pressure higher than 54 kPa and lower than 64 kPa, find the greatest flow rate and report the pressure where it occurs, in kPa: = 55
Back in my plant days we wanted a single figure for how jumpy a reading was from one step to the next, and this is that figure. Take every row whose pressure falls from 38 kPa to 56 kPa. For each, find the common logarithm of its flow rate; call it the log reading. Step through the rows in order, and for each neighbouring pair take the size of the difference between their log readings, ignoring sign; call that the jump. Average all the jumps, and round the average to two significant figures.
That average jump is 0.011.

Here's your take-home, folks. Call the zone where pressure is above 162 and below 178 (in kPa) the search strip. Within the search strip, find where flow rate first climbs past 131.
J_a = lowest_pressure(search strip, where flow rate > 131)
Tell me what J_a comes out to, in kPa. 163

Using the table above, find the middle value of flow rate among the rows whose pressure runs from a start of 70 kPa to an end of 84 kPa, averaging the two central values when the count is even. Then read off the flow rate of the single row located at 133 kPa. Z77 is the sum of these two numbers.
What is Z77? 252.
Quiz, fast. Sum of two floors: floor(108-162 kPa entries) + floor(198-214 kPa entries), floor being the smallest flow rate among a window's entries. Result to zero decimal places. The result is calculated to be 254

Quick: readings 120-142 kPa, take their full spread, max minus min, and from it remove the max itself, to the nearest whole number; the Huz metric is -121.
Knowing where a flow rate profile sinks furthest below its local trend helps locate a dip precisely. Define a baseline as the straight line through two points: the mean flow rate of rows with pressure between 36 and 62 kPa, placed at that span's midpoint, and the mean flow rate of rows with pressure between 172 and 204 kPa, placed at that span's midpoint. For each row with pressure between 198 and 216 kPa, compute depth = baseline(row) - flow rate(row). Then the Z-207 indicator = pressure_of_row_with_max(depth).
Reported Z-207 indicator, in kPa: 201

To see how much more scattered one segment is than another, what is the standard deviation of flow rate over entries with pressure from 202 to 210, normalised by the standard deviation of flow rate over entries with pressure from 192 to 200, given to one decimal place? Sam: 0.7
